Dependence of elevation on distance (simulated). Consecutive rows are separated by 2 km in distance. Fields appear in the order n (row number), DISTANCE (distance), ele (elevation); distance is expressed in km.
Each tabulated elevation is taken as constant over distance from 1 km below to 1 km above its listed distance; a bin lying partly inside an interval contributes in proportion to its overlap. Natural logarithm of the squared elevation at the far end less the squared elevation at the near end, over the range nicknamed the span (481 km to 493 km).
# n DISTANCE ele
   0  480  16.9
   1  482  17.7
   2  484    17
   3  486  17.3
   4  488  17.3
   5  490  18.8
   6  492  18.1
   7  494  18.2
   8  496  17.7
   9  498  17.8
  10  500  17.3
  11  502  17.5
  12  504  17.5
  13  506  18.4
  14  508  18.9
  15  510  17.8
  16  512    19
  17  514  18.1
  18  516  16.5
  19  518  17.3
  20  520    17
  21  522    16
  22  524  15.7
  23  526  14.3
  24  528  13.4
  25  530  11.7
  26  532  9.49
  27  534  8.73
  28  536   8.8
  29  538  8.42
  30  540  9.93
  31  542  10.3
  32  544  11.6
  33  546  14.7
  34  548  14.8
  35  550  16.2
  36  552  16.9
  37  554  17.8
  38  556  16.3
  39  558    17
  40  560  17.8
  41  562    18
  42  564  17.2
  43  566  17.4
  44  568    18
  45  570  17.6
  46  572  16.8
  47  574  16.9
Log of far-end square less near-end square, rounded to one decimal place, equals 2.7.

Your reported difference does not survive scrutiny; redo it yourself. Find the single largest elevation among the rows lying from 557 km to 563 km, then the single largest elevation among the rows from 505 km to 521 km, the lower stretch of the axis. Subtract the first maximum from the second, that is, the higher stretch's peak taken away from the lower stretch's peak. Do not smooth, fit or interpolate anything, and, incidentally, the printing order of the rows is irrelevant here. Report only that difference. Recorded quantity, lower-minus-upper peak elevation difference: 1.00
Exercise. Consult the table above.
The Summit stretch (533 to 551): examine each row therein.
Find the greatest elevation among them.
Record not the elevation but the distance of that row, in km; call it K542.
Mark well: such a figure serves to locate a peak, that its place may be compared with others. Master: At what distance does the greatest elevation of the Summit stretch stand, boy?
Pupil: 550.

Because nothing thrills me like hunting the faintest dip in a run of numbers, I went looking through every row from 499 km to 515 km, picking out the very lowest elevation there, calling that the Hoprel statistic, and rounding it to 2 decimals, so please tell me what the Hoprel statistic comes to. 17.30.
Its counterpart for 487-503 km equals 17.30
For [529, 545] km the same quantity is 8.42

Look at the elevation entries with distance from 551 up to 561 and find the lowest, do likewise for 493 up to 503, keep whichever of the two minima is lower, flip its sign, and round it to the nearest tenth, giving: -16.3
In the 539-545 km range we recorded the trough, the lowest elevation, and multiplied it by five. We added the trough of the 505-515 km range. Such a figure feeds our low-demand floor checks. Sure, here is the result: 67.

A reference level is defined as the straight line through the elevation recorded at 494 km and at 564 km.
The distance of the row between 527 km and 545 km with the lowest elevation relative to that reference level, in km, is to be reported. 538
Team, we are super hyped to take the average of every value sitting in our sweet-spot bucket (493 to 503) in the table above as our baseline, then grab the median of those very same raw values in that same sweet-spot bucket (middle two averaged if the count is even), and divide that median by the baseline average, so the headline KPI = 1.00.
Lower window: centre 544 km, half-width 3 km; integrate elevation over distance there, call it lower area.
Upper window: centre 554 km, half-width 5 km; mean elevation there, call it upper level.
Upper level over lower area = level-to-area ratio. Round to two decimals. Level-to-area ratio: 0.23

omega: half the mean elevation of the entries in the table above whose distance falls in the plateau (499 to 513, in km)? 9.03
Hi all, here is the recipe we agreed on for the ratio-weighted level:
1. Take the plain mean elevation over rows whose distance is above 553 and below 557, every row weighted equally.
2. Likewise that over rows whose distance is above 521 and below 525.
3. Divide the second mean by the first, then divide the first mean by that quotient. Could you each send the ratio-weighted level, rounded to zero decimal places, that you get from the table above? 18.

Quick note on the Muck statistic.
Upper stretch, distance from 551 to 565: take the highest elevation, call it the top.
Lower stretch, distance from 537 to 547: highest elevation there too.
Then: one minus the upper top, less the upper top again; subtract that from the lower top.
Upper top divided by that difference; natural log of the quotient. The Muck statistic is -1.02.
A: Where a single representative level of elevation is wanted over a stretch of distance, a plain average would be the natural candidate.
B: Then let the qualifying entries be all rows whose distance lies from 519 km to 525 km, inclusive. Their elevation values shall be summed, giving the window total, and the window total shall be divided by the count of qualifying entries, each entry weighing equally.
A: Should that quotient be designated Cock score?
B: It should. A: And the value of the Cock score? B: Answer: 16.2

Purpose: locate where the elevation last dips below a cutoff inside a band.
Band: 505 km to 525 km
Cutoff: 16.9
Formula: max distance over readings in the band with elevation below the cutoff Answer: 524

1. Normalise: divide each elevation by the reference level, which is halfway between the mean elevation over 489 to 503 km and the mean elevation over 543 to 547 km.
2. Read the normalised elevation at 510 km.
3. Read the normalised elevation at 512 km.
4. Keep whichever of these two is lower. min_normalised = 1.15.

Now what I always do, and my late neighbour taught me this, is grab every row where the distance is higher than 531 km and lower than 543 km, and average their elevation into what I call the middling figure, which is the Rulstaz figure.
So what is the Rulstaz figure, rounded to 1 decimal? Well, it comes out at 9.3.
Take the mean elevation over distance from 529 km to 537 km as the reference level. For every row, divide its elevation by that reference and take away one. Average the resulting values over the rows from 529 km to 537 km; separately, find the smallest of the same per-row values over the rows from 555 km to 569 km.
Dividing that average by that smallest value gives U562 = 0.0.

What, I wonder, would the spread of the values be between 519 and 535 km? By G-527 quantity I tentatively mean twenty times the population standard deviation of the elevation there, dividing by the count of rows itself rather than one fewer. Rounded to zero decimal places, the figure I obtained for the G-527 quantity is 57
